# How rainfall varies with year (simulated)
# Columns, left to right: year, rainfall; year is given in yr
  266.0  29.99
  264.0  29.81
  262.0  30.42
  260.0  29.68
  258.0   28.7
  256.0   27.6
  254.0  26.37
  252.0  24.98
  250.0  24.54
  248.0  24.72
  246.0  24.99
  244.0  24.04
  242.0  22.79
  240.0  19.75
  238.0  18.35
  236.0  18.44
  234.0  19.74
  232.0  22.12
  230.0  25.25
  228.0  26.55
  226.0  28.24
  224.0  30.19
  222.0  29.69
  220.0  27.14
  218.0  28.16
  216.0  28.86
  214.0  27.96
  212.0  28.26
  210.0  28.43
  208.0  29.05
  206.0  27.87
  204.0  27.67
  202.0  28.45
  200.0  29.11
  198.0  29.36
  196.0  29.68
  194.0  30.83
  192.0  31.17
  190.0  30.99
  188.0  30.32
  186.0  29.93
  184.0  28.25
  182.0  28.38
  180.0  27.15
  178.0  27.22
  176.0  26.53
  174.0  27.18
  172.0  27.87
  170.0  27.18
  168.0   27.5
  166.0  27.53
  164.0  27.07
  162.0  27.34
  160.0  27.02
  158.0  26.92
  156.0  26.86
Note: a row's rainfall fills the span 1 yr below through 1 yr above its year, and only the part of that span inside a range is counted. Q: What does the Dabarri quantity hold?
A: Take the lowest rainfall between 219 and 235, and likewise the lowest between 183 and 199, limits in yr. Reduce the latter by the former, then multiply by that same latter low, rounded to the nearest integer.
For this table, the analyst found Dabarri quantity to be 240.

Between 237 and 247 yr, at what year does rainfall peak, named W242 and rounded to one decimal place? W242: 246.0 yr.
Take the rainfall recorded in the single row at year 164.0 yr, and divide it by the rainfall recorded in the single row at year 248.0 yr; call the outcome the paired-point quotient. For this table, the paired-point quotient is 1.10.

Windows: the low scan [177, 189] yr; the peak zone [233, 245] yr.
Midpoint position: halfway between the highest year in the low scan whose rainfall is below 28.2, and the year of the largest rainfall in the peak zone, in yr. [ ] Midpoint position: 212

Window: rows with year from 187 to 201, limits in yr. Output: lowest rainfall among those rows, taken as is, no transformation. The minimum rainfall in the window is 29.11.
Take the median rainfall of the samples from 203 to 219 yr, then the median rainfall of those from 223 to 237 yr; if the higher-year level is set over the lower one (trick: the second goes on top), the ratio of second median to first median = 0.90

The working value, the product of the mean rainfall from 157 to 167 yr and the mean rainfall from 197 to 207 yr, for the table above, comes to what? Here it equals 774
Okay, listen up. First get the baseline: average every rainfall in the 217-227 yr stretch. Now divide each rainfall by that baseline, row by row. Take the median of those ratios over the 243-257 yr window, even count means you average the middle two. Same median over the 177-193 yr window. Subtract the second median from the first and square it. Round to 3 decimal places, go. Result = 0.021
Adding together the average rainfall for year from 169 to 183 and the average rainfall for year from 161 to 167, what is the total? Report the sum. 54.7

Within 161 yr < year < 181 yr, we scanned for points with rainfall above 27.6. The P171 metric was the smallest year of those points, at 172.0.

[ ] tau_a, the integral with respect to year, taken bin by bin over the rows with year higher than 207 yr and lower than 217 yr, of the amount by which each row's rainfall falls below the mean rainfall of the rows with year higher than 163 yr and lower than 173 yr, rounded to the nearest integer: -11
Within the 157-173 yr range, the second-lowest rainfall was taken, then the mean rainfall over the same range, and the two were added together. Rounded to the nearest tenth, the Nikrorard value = 54.3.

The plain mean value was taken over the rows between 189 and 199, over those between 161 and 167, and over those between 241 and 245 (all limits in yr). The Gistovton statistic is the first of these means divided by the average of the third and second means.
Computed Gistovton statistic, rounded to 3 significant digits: 1.20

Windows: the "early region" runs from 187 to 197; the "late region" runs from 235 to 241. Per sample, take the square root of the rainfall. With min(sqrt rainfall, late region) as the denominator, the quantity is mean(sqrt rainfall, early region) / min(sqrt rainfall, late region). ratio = 1.29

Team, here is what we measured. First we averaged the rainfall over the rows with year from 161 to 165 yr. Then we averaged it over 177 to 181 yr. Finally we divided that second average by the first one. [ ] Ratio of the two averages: 0.999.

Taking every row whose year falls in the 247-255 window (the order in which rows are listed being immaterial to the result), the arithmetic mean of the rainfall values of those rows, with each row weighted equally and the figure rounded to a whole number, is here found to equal 25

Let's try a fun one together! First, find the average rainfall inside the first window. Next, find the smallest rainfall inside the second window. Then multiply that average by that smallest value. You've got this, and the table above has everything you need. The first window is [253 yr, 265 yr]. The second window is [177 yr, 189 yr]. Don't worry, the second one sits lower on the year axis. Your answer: 781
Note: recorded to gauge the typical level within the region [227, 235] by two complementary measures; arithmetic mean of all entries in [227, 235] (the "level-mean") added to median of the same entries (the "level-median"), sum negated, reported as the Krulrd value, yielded -47.1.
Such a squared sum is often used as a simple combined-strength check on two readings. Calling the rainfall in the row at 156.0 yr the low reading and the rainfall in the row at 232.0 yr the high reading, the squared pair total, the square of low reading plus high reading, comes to 2399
